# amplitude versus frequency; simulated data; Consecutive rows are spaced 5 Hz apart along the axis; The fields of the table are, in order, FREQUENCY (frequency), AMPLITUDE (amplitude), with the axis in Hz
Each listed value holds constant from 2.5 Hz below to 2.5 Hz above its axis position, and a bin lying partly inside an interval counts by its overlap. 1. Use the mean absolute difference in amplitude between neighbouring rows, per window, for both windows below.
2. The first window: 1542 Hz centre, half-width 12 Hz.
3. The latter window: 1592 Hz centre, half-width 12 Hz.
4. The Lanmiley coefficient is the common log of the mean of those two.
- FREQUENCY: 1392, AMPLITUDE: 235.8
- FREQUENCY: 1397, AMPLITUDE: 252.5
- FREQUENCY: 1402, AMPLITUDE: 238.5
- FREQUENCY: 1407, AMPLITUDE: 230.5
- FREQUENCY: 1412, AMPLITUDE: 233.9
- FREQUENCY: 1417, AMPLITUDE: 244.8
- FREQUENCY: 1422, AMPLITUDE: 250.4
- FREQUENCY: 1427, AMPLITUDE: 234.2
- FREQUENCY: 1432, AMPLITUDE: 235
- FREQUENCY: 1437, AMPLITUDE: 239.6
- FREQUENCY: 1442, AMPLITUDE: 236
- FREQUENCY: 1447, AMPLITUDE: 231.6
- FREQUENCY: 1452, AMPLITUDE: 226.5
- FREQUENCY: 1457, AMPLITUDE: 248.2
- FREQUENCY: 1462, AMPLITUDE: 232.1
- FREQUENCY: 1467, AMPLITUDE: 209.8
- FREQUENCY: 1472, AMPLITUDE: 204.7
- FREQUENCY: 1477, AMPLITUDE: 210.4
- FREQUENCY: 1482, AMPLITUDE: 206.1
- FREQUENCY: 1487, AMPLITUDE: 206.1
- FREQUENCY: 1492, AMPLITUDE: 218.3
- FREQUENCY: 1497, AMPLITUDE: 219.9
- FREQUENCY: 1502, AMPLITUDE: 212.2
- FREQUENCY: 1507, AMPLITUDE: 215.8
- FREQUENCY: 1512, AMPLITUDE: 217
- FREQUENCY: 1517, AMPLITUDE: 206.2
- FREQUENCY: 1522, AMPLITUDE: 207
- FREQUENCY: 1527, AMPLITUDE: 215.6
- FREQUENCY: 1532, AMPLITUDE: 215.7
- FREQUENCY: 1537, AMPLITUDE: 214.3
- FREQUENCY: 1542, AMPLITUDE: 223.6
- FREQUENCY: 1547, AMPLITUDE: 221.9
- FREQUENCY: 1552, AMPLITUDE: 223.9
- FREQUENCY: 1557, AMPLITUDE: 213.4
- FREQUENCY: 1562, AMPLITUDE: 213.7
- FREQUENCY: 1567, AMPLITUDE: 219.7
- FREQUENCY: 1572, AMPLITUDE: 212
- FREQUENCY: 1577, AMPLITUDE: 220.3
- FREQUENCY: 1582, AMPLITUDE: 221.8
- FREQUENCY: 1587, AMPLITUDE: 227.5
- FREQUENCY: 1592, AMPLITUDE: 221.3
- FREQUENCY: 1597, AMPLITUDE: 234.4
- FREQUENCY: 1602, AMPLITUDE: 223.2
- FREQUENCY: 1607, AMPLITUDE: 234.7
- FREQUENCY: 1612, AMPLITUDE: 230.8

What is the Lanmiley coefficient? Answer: 0.80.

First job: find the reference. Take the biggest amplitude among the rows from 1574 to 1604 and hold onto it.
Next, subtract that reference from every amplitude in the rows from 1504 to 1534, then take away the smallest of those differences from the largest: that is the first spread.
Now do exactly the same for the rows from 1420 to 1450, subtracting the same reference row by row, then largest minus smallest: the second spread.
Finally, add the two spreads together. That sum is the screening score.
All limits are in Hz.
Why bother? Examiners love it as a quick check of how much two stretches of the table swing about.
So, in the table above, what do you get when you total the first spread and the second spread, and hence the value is 30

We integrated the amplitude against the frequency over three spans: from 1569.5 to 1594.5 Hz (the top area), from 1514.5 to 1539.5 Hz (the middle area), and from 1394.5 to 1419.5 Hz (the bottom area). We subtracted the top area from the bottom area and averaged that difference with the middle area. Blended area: 2890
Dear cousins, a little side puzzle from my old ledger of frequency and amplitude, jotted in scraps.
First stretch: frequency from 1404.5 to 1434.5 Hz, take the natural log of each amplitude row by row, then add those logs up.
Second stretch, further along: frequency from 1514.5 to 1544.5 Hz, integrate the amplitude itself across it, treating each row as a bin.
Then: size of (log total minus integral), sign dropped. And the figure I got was 6379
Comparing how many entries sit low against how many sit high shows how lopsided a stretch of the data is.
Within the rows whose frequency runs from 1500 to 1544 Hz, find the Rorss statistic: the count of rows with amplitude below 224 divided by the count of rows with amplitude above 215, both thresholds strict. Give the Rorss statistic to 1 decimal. 1.8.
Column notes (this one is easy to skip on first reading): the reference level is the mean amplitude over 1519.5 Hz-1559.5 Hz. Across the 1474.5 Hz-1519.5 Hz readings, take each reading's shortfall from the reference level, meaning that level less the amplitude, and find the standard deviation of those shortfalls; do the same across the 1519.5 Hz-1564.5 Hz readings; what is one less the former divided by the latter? 0.01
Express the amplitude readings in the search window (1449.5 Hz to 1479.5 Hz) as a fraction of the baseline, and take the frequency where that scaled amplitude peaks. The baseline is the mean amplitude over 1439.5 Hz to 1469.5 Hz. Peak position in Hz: 1457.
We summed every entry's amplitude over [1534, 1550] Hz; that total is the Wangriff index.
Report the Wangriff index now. 660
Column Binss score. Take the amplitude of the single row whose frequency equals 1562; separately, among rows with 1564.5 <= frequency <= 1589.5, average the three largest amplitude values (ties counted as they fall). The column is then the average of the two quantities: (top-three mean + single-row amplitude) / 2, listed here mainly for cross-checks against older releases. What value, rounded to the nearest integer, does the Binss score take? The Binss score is 218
